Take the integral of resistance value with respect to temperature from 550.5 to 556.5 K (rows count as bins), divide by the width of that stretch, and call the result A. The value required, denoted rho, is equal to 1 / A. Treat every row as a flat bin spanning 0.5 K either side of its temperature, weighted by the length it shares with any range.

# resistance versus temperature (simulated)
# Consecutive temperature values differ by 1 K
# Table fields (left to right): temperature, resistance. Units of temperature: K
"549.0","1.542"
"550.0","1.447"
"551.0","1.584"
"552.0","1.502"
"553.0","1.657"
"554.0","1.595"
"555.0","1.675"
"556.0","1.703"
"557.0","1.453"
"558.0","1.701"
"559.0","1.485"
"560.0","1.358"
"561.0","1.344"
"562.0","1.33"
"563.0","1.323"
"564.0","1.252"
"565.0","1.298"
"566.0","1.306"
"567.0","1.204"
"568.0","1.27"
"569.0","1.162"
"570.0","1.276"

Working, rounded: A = 1.62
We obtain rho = 0.62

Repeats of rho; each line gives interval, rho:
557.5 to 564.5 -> 0.71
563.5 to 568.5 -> 0.79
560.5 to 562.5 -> 0.75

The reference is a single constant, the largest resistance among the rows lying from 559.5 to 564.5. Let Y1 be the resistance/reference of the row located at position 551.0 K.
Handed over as 1.17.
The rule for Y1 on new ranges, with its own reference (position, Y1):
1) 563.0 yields 0.97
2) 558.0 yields 1.25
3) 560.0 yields 1.00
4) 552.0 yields 1.11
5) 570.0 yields 0.94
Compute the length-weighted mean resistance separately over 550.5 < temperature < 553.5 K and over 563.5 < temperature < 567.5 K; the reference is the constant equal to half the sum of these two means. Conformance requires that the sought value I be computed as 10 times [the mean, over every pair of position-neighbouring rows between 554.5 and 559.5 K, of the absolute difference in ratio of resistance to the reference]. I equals 1.3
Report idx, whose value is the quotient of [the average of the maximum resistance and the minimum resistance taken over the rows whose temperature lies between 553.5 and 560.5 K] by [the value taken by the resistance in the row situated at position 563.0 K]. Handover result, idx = 1.16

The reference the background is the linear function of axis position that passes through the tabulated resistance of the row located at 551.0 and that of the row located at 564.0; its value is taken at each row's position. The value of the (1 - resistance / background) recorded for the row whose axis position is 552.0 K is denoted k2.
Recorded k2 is 0.04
